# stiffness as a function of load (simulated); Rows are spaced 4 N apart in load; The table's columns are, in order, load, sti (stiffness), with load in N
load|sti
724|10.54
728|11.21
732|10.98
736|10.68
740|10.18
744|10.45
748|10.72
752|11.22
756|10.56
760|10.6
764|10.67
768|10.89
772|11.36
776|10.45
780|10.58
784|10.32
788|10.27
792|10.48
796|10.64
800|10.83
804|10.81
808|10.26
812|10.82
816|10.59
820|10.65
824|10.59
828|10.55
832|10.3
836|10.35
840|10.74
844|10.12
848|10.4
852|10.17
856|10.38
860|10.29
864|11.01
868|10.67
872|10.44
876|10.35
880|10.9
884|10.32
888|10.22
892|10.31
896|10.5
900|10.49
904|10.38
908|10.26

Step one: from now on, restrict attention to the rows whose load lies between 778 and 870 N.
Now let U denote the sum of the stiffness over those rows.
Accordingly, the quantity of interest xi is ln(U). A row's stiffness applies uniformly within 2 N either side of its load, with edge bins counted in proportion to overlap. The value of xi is 5.5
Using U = 242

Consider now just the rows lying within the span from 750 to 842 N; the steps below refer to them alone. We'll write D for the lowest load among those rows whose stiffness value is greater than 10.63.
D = 752 N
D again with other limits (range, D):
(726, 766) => 728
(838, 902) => 840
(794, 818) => 796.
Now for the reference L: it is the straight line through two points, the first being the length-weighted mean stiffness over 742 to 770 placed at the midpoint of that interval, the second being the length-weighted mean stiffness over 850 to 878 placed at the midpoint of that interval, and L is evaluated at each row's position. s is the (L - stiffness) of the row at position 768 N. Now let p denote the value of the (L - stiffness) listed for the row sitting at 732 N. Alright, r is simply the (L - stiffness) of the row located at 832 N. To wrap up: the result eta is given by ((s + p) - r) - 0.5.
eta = -1.1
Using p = -0.19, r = 0.25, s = -0.2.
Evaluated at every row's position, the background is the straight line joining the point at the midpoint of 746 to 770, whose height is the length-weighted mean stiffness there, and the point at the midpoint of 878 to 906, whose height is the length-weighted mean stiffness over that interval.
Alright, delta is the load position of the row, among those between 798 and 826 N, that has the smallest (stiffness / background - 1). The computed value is 808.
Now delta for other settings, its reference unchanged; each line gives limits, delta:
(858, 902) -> 888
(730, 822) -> 740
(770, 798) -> 788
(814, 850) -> 844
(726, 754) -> 740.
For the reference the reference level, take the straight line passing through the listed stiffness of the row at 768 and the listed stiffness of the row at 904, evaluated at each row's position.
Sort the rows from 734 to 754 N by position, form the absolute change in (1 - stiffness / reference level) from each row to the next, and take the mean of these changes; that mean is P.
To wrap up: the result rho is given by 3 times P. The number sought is 0.11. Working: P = 0.036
